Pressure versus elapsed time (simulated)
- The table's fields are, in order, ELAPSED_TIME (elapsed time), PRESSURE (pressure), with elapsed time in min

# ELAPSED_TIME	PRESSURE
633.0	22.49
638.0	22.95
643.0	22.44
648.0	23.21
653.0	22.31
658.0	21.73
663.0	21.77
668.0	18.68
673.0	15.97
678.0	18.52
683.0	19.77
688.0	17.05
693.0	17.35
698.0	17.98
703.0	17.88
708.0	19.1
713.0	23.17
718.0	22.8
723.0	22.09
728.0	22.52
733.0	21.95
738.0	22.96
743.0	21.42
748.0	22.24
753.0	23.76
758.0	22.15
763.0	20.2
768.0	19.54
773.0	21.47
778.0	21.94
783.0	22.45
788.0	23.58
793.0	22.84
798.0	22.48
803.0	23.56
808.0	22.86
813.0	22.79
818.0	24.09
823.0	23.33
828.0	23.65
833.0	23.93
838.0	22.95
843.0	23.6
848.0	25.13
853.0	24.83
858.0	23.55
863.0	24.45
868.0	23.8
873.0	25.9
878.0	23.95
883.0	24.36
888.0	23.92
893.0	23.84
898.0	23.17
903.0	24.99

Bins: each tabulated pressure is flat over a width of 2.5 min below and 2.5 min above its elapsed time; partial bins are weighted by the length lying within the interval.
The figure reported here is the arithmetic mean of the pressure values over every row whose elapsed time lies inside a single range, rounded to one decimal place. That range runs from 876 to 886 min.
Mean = 24.2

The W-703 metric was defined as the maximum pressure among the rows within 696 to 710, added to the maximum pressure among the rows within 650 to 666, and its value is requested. 41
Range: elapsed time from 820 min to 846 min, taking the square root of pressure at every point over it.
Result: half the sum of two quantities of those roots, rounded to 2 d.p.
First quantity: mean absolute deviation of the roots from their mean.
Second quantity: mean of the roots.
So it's 2.44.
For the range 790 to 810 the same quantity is 2.41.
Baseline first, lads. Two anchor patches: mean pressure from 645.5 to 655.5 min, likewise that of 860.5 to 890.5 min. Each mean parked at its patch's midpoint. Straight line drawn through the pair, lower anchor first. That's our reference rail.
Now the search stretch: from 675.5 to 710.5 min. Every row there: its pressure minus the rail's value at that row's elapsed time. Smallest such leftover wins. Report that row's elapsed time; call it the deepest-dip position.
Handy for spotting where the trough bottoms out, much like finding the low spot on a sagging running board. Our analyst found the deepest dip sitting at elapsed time 688.0 min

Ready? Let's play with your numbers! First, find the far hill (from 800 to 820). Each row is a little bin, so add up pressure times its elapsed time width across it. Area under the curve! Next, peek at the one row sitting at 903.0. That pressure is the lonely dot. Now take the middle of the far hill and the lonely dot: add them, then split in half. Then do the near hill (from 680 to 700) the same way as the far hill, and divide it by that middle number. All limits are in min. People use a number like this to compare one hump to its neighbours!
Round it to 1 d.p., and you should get 1.5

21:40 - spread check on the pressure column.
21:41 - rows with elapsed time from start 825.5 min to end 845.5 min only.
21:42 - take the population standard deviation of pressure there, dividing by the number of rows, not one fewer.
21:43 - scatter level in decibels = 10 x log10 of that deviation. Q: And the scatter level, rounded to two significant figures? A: -4.4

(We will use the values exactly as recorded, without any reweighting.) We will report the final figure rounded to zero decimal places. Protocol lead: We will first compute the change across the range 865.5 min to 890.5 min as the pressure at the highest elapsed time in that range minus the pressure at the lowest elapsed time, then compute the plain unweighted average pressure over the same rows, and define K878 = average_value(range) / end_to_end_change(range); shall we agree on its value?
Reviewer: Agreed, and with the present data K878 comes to 203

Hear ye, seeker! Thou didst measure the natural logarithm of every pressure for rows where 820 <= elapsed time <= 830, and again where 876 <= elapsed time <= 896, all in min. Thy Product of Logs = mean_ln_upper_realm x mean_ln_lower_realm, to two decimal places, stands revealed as 10.03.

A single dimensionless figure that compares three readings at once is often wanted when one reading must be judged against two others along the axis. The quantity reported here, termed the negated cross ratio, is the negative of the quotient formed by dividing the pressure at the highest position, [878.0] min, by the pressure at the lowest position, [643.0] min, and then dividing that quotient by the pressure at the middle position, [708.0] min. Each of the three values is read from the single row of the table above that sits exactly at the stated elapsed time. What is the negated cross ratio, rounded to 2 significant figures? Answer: -0.056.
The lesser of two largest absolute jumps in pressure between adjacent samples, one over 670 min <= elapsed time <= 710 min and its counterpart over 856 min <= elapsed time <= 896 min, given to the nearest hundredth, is 2.10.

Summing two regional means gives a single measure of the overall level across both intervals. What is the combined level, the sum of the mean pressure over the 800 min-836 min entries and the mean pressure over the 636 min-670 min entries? 45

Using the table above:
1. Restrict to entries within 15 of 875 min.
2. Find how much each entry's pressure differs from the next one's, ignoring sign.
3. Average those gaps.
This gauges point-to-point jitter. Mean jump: 1.1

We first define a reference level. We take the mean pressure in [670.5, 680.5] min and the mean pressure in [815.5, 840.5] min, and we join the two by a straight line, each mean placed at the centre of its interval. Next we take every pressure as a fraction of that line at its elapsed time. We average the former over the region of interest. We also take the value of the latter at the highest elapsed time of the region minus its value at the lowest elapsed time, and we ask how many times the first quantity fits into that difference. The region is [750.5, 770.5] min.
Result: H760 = -0.23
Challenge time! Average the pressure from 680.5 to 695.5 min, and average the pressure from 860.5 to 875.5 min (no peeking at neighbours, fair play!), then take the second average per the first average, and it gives 1.37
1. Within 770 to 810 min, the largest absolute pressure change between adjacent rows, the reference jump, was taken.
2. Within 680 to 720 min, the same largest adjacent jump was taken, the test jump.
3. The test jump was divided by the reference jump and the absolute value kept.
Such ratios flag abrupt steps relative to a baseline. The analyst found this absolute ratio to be 3.6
